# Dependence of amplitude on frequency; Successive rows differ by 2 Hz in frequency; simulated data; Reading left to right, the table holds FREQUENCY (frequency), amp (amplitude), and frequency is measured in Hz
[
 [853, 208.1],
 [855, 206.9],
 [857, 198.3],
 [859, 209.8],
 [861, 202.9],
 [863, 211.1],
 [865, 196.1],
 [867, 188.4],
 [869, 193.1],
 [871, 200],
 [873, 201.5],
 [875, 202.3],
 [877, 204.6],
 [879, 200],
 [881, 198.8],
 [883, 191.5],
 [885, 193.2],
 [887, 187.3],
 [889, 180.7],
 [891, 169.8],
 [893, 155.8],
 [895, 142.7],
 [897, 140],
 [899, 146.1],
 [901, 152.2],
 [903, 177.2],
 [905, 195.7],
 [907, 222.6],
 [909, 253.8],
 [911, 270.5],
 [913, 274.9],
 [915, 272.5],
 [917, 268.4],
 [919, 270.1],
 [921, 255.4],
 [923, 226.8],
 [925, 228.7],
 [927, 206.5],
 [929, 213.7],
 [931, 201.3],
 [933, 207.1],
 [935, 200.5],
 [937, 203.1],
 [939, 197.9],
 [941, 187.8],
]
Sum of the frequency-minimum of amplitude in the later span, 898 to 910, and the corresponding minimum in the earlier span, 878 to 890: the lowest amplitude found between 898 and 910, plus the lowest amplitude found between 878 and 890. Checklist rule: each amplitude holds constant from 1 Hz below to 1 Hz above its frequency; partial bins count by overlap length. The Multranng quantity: 327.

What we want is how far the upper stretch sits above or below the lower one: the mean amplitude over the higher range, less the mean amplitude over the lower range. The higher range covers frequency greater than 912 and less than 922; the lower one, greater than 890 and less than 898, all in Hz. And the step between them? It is 116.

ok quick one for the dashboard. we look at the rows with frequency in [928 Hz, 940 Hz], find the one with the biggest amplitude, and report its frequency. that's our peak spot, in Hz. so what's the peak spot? 929 Hz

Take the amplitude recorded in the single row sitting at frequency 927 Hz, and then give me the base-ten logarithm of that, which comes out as 2.31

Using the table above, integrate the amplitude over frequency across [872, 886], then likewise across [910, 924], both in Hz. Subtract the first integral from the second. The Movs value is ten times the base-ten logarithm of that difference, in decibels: 29.5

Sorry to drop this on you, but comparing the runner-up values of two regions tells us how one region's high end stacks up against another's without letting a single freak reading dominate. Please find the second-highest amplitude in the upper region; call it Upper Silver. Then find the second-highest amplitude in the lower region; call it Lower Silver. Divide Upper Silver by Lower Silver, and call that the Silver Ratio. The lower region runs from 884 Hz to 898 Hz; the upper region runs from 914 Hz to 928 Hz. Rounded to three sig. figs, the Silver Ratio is 1.44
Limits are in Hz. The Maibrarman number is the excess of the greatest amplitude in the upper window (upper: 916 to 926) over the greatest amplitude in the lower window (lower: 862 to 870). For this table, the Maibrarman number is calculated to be 59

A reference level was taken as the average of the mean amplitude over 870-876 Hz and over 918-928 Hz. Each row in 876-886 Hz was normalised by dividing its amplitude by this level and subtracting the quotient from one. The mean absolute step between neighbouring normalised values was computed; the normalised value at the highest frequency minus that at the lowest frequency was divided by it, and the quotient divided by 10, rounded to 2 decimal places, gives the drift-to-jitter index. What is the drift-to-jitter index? 0.31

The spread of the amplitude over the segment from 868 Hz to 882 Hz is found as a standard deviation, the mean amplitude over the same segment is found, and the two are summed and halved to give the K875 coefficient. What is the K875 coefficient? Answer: 102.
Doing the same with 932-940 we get 103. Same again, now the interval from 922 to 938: 111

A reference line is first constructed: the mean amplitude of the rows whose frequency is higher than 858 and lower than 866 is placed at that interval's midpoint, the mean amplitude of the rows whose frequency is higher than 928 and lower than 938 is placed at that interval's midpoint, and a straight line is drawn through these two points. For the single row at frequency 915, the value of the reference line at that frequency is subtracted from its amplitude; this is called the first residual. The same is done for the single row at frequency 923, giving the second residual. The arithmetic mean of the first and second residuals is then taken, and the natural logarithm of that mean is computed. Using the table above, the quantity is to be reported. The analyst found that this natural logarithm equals 3.8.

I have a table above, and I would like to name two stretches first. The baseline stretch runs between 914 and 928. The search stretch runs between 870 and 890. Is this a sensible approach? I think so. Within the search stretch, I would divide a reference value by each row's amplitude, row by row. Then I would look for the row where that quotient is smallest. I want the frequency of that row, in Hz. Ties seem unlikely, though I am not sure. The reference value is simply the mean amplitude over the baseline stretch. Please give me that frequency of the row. 877 Hz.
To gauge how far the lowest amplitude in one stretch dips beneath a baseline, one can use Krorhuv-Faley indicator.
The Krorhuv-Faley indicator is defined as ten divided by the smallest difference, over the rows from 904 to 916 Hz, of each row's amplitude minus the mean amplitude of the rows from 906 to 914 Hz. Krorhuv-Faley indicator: -0.17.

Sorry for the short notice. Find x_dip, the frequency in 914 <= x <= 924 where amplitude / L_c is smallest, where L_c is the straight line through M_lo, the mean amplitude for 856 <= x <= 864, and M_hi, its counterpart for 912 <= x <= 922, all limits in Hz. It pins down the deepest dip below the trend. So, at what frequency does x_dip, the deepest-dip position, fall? 923 Hz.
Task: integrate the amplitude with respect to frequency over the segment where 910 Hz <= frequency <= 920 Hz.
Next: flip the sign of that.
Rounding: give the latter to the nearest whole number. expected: -2713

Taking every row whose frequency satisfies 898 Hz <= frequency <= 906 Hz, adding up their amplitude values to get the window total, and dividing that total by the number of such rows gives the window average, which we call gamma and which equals 168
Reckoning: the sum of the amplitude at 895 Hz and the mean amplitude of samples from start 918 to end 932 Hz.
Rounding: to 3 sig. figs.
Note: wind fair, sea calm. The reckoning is 372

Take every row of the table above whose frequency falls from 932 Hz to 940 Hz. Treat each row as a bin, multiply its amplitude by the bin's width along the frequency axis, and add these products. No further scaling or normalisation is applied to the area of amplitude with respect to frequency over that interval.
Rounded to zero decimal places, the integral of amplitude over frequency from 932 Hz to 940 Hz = 1617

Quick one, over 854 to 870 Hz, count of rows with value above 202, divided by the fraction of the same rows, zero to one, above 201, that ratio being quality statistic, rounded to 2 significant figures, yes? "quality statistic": 8.0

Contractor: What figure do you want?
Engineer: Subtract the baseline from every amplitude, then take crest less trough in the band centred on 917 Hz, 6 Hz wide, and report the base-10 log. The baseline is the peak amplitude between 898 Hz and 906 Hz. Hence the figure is 0.61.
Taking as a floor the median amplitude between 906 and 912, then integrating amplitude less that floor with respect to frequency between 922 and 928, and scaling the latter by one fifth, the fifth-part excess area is -40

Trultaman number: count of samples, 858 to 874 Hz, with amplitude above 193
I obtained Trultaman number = 7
